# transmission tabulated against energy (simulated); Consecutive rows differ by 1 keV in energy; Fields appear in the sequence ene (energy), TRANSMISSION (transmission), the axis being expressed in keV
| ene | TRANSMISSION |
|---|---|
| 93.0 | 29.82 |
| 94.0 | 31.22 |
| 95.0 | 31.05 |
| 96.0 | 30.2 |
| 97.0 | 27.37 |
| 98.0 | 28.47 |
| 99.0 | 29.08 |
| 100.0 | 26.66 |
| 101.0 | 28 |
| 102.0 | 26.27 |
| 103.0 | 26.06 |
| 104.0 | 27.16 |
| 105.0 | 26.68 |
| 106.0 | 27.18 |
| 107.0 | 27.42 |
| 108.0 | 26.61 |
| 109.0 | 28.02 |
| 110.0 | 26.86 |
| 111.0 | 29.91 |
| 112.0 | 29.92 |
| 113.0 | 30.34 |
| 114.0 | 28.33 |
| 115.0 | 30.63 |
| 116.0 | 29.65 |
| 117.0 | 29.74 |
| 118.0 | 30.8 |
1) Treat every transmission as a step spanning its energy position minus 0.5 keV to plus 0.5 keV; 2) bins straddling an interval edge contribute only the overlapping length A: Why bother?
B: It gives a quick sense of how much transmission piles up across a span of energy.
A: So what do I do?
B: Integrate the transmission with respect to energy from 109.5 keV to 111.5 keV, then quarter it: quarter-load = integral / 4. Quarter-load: 14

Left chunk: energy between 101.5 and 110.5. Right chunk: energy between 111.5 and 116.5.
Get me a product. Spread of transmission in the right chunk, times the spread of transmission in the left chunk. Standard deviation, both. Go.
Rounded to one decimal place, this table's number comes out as 0.5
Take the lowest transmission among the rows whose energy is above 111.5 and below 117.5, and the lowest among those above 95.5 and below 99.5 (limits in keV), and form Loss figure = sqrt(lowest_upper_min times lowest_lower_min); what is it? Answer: 27.85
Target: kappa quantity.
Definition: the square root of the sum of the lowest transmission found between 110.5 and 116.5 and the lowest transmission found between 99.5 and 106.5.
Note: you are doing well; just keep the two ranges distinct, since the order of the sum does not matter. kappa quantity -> 7.37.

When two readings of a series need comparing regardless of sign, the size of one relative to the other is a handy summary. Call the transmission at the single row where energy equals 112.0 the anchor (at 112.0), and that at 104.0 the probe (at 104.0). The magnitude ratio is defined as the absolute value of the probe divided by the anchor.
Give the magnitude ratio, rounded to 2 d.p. 0.91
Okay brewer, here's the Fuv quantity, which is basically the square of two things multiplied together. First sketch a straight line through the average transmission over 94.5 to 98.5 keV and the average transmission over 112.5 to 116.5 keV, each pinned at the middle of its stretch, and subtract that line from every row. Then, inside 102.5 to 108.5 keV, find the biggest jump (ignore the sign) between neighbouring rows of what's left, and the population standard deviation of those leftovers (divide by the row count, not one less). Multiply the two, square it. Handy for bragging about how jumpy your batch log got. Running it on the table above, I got 0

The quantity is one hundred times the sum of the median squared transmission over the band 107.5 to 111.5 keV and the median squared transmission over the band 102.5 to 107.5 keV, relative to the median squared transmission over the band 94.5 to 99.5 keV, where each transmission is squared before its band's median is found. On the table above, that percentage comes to 176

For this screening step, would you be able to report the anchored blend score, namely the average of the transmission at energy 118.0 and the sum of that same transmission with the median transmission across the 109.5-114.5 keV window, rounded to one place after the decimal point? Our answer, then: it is 45.8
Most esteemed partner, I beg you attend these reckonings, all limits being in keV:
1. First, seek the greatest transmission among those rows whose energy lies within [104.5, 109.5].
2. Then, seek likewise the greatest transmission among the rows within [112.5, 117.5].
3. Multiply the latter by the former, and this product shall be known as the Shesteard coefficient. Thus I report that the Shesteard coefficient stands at 858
